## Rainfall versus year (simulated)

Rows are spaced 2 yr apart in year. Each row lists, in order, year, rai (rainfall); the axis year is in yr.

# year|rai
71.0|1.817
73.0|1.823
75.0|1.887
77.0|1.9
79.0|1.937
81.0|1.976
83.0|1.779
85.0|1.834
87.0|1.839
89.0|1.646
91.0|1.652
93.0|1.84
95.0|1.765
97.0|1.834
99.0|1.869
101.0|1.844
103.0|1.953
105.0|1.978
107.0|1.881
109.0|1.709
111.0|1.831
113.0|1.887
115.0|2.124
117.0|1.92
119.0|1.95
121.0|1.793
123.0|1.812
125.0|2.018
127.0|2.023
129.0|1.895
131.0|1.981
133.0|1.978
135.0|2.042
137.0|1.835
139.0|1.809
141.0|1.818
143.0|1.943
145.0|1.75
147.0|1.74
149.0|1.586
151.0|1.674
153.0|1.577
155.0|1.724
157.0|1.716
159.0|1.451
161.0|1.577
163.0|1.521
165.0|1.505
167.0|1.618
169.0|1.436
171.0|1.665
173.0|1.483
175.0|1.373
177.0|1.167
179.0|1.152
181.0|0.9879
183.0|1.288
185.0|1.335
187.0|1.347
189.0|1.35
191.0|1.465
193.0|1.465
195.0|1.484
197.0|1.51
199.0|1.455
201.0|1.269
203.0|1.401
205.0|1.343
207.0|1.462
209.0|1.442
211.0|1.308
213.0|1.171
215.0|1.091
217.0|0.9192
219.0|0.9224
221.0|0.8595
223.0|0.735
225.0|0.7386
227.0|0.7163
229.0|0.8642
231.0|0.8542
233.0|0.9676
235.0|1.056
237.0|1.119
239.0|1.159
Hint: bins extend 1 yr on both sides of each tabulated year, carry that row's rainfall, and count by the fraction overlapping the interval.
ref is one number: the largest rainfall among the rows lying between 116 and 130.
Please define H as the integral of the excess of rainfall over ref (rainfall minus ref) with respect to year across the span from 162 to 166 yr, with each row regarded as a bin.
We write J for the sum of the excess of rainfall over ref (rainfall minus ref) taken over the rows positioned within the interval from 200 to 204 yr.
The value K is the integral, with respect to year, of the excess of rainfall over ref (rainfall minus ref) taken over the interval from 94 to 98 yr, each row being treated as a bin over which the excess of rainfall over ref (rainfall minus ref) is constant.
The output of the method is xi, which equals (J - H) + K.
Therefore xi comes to -0.2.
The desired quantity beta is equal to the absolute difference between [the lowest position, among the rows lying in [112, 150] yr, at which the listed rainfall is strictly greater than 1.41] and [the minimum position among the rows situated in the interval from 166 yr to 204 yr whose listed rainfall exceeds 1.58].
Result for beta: 54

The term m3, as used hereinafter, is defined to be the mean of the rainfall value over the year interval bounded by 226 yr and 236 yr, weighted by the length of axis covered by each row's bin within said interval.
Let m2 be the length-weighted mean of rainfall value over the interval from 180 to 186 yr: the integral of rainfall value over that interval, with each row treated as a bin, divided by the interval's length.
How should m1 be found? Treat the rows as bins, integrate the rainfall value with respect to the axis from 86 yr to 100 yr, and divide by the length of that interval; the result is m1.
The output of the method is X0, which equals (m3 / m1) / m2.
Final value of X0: 0.42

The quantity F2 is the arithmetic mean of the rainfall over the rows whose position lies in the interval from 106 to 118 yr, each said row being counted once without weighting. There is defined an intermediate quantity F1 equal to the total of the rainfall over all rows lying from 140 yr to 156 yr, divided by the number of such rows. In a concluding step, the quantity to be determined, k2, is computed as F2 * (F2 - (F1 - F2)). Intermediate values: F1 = 1.7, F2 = 1.89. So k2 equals 3.9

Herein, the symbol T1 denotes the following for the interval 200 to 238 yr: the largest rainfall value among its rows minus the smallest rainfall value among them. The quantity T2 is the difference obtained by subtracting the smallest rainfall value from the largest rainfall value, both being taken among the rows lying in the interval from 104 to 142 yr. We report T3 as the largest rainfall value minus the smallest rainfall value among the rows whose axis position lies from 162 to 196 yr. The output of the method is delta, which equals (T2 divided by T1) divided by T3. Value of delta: 0.8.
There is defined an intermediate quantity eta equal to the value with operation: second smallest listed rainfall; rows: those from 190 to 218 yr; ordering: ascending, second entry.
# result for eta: 1.091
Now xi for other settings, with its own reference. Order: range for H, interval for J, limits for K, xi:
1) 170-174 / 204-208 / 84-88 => -0.2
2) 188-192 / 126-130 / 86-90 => 1.2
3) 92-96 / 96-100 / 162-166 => -1.5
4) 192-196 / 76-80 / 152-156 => 0.5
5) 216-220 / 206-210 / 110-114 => 2.6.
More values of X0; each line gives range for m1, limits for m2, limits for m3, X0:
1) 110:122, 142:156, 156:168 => 0.48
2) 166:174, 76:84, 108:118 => 0.64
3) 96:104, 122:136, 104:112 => 0.50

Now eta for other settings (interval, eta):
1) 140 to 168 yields 1.505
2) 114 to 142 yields 1.809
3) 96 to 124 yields 1.793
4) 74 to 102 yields 1.652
